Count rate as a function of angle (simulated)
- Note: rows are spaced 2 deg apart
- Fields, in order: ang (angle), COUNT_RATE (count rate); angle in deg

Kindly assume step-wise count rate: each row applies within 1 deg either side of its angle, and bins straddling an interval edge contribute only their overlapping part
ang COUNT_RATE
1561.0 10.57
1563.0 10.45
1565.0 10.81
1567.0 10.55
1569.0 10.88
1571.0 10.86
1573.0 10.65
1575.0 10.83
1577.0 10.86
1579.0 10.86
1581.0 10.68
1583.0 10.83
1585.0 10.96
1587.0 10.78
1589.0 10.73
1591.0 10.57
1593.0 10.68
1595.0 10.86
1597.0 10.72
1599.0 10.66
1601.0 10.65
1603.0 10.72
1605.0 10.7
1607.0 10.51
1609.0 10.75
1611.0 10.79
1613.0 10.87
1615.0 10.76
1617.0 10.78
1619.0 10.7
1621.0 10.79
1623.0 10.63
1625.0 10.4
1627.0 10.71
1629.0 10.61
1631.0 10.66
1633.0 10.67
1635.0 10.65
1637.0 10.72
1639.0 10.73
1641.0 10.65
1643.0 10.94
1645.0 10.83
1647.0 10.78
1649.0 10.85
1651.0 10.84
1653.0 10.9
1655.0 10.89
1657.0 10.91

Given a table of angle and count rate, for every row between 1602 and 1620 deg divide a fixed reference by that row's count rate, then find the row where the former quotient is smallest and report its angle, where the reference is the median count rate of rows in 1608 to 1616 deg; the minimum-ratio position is 1613.0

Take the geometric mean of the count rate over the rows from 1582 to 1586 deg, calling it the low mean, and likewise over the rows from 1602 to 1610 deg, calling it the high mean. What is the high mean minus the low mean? -0.23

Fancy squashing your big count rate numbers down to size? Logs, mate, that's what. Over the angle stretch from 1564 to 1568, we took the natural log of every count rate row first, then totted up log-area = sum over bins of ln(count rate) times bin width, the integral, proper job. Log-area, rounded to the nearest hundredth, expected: 9.47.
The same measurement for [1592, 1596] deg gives 9.51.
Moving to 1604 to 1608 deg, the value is 9.45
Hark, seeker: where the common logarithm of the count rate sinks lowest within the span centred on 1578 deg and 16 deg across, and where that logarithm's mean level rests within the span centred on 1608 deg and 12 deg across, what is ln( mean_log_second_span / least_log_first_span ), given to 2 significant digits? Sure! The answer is 0.0029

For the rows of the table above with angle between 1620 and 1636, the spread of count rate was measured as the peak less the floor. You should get 0.39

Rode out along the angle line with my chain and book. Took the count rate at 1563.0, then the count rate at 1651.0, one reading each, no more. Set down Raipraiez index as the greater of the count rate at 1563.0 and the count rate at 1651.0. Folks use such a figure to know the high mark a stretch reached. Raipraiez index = 10.84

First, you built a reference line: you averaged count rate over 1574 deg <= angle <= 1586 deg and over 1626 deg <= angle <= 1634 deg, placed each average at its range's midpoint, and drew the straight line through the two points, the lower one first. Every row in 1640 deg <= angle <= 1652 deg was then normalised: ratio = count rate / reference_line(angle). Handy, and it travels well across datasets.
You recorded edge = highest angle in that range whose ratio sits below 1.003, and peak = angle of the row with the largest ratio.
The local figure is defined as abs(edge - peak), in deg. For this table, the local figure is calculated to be 2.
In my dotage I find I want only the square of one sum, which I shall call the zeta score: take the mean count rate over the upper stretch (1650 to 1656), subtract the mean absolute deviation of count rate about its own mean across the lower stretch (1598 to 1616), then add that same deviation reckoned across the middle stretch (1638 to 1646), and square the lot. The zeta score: 118.8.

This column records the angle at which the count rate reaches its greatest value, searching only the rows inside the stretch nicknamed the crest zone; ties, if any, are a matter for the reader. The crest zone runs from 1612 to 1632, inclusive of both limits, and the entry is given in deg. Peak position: 1613.0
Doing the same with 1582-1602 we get 1585.0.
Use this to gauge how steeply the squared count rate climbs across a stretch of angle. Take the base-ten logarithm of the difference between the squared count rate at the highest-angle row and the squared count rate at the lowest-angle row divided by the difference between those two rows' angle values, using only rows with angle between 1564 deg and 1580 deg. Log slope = -1.11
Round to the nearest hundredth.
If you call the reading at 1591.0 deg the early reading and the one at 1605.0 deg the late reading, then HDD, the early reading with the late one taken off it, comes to -0.13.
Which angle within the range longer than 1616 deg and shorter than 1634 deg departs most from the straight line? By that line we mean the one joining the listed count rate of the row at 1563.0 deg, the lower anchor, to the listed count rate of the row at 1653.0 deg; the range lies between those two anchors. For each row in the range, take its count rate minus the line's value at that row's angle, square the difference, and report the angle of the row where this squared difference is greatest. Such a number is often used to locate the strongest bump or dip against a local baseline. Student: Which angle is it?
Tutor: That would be 1625.0 deg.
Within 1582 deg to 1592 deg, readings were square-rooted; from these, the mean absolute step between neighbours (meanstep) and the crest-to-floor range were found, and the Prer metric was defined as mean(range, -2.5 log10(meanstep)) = 2.16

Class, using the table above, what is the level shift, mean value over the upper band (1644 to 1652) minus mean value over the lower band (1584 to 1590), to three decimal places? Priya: 0.002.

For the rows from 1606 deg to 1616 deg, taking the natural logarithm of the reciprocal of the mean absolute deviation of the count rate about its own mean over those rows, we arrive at 2.4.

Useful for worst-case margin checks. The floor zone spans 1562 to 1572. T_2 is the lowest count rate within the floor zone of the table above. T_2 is 10.45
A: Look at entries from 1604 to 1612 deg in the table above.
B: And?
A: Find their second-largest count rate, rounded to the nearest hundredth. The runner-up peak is 10.75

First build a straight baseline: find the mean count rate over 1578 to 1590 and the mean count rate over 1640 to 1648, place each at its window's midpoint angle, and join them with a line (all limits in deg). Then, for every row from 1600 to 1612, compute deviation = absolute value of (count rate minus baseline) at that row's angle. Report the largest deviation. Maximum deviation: 0.29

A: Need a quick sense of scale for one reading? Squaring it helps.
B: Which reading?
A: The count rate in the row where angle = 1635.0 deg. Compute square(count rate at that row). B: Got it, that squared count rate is 113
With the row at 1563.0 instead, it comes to 109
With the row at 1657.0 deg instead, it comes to 119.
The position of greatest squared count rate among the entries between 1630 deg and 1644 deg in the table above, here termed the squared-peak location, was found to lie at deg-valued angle 1643.0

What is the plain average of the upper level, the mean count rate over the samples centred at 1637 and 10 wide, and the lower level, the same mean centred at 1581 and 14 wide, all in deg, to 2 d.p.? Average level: 10.76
